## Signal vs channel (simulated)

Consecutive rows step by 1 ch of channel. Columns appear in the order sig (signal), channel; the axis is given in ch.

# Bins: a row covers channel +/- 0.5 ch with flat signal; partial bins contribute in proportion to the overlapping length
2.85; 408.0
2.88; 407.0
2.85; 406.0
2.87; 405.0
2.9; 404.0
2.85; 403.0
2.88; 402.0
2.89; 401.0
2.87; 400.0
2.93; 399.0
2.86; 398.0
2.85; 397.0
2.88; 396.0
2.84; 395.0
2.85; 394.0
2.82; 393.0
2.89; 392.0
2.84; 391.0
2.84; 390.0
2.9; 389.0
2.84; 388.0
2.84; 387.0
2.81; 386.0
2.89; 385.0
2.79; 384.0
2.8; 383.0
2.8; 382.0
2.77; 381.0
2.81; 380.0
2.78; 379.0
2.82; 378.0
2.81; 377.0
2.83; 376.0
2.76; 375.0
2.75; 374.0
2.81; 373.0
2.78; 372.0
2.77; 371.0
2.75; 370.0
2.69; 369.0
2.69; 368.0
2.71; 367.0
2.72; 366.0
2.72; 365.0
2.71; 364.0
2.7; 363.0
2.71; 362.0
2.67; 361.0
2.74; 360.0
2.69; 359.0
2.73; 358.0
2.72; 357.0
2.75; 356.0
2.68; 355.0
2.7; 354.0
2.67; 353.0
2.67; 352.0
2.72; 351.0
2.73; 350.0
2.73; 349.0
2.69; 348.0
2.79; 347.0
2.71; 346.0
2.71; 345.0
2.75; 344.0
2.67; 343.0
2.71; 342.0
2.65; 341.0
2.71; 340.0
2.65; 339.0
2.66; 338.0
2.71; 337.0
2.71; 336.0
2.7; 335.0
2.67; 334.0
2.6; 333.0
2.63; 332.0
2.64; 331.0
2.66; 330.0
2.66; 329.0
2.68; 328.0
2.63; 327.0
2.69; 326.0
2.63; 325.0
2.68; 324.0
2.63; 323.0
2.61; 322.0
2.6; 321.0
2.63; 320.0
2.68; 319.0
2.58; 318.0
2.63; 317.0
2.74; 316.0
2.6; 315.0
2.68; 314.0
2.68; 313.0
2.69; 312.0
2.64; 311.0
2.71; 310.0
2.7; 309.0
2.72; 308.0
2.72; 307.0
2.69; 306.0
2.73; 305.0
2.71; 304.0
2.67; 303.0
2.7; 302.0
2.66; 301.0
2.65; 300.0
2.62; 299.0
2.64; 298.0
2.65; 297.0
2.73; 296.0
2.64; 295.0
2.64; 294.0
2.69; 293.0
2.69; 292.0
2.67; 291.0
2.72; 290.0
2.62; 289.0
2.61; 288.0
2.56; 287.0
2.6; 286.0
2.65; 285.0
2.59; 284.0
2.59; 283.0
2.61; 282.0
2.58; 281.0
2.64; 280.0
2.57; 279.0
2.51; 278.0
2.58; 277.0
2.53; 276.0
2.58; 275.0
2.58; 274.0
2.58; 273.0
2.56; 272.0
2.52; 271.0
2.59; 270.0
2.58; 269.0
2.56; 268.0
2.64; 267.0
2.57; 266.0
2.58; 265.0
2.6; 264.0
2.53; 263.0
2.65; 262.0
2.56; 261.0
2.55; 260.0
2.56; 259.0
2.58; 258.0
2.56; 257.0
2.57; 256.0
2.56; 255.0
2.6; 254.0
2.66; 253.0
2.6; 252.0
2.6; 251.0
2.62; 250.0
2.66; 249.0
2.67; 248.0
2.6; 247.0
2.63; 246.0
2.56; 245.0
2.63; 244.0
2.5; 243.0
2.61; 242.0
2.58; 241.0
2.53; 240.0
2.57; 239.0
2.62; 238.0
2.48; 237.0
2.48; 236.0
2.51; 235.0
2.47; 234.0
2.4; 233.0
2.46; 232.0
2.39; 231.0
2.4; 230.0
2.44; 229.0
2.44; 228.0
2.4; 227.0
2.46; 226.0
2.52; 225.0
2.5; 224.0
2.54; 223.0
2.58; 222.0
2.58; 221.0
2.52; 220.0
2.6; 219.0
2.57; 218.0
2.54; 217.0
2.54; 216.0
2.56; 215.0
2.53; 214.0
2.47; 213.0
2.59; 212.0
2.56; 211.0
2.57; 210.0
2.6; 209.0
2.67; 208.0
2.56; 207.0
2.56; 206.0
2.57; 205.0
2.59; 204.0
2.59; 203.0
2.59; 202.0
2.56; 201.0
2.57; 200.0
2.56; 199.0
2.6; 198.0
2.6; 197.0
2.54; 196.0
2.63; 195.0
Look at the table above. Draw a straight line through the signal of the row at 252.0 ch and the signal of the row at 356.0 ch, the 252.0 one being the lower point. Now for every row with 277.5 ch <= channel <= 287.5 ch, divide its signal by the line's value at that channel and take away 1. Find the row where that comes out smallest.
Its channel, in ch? 278.0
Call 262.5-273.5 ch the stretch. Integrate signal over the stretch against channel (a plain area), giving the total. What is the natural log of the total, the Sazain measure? 3.3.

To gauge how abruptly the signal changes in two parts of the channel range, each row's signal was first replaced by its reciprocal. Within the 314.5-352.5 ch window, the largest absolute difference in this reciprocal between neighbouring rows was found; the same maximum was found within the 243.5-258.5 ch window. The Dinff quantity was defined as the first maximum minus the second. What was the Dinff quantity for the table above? 0.0093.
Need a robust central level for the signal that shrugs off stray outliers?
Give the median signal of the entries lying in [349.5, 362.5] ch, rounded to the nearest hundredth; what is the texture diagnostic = 2.71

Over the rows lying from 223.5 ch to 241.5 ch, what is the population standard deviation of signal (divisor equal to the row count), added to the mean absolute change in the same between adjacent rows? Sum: 0.110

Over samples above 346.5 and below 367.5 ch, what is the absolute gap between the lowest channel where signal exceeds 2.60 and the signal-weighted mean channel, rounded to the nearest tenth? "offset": 10.0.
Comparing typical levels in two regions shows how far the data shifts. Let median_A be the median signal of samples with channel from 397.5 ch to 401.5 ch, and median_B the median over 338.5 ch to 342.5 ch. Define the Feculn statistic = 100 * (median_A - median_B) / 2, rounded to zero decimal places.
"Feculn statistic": 10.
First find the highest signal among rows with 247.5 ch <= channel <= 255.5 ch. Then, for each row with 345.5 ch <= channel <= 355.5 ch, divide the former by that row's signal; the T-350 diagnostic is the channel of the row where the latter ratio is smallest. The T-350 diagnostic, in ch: 347.0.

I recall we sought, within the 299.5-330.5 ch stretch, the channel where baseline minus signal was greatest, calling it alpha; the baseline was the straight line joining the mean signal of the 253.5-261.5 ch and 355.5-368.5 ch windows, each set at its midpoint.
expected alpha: 318.0 ch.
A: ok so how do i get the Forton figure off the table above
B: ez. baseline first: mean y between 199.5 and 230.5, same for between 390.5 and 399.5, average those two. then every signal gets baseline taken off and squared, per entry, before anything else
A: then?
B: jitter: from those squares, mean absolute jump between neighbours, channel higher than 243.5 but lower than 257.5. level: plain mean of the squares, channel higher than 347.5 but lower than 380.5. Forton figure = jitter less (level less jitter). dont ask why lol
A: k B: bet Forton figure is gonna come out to 0.0101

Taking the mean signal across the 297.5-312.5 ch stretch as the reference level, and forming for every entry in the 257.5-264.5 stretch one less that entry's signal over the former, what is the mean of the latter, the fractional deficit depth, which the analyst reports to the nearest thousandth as 0.040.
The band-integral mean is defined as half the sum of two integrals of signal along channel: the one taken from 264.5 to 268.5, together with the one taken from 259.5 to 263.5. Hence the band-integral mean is 10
